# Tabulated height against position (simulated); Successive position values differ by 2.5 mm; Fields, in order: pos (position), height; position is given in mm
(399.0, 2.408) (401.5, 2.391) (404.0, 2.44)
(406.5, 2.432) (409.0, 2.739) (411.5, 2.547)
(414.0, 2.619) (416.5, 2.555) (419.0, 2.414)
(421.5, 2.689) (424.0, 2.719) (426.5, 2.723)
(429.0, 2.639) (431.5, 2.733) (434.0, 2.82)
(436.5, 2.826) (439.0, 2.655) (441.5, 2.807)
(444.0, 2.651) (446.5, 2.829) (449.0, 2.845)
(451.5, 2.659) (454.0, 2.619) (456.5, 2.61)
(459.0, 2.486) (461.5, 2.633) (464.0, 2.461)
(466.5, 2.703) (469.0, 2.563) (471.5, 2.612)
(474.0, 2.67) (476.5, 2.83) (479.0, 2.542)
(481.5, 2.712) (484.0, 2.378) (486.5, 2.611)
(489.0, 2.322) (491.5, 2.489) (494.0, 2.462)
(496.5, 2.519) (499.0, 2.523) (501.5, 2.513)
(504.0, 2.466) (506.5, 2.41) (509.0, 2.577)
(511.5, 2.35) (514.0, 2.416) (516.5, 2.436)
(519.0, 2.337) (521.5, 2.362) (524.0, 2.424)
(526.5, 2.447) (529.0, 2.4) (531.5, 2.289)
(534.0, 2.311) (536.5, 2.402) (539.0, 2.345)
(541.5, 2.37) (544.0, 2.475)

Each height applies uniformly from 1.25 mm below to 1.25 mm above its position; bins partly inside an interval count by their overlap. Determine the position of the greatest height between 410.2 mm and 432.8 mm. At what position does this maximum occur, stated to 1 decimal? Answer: 431.5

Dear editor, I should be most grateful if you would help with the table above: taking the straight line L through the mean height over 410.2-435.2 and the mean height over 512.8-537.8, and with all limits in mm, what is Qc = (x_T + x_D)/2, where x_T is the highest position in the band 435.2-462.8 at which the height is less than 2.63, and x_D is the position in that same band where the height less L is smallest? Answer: 459.0 mm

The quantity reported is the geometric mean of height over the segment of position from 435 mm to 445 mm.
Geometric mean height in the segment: 2.73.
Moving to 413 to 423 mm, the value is 2.57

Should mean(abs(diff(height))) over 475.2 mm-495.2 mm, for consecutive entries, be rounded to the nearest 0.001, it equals 0.215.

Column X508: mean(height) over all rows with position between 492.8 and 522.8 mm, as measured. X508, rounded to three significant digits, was 2.45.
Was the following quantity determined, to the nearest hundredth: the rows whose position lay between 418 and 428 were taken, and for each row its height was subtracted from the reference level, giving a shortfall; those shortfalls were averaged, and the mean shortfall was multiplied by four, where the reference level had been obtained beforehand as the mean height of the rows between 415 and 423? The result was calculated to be -0.33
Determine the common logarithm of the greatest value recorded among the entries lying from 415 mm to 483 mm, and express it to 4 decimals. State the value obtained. 0.4541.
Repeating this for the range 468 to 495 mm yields 0.4518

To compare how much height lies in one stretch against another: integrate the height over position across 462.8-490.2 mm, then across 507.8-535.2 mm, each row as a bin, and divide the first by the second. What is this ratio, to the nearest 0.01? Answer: 1.08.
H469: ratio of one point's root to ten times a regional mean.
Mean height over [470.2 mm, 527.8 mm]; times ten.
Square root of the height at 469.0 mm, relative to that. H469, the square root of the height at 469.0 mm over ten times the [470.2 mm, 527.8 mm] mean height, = 0.0641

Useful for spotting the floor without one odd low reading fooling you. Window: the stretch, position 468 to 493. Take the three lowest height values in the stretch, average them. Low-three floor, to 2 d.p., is 2.40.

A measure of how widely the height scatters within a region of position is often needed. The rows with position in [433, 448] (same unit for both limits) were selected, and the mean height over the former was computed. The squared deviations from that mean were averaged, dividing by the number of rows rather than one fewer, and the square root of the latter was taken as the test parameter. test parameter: 0.079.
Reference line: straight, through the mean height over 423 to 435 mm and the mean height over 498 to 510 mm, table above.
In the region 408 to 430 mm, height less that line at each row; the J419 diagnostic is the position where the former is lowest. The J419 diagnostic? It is 419.0 mm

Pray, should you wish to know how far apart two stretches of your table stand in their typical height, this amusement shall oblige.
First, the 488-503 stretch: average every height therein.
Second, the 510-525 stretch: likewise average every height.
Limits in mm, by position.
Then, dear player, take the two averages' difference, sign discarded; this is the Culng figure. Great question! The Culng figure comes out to 0.084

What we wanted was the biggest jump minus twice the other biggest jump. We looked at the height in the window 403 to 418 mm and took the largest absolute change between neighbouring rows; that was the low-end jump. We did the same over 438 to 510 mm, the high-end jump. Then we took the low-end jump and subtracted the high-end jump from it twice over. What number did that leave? -0.36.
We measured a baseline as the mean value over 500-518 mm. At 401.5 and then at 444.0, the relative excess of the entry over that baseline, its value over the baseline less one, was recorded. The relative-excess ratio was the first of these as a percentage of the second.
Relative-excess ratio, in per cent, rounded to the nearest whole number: -31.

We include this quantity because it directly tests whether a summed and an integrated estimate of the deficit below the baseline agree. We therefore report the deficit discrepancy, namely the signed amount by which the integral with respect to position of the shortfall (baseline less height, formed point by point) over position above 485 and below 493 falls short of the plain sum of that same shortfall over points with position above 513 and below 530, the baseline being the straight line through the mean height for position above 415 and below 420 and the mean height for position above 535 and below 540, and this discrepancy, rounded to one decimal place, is 0.3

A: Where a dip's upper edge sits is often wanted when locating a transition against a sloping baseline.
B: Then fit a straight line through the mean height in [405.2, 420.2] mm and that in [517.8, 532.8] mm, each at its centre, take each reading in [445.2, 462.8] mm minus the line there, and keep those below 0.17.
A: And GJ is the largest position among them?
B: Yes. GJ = 461.5 mm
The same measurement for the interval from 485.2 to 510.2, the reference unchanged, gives 506.5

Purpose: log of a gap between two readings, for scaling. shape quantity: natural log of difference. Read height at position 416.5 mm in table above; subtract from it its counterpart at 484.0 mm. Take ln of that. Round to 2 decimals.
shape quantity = -1.73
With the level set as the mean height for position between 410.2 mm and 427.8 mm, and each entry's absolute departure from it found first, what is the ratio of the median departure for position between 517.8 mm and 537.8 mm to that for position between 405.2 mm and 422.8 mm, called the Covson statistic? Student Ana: 2.9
